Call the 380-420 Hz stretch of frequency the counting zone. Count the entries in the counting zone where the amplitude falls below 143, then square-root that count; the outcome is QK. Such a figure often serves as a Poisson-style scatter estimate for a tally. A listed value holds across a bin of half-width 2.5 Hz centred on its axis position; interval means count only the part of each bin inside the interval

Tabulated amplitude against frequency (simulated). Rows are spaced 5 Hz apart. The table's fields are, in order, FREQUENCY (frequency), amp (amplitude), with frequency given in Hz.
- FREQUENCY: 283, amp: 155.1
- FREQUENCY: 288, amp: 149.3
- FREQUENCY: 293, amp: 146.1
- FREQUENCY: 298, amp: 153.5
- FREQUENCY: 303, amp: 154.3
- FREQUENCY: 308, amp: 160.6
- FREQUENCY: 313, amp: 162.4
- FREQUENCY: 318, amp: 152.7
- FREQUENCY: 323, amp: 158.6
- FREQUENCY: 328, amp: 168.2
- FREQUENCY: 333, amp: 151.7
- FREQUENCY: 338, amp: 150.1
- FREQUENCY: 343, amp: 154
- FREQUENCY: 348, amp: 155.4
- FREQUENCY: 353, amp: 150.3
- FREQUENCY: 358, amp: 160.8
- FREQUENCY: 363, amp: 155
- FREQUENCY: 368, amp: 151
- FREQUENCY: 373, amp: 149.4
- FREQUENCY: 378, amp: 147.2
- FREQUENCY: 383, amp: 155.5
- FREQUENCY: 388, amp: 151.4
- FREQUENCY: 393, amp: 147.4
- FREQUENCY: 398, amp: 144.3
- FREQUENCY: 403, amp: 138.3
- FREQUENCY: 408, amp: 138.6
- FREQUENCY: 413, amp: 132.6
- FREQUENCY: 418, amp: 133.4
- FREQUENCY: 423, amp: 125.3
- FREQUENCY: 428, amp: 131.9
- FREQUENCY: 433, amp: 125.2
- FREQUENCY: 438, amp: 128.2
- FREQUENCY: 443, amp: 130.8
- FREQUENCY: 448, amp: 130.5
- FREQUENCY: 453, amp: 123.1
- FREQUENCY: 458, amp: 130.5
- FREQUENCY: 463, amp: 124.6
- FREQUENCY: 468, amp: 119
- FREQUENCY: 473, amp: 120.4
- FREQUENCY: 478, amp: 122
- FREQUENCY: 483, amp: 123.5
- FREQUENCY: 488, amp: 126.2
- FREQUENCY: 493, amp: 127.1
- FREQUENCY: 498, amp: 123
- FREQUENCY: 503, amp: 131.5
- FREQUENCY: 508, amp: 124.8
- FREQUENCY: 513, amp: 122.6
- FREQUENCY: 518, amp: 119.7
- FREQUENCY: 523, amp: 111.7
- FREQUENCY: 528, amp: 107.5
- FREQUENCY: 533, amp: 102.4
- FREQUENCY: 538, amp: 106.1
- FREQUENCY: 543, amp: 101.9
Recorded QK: 2.0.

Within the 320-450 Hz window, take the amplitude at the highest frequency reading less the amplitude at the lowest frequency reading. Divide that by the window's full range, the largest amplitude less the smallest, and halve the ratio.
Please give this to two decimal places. -0.33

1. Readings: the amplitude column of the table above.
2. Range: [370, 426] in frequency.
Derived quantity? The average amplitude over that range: 142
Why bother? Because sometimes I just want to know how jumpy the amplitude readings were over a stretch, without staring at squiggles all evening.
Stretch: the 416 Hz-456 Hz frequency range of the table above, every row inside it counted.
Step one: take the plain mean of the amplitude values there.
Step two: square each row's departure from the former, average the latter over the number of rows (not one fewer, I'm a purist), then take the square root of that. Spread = 3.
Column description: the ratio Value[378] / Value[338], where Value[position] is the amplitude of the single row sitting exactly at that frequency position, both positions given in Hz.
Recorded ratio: 0.981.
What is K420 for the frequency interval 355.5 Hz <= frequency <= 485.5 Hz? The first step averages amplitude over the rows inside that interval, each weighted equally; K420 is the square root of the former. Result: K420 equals 11.7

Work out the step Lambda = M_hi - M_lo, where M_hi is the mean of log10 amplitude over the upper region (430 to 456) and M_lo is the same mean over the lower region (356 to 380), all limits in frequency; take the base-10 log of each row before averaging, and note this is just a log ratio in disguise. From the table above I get -0.08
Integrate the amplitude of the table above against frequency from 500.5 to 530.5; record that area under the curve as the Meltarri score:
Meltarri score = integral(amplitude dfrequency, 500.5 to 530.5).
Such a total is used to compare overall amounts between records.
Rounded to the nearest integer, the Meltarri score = 3589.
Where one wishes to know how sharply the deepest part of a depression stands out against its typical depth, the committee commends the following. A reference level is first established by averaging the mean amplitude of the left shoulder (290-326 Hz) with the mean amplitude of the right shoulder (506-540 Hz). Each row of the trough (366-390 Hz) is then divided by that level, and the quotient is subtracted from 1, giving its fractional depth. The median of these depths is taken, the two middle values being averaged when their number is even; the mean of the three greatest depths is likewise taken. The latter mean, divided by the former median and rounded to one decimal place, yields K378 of 0.9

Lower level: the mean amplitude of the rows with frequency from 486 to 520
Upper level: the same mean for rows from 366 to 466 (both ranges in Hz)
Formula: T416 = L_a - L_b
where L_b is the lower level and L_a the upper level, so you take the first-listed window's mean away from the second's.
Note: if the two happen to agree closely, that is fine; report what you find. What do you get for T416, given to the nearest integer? 12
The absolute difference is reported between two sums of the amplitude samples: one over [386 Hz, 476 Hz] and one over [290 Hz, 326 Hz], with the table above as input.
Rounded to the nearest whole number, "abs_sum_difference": 1287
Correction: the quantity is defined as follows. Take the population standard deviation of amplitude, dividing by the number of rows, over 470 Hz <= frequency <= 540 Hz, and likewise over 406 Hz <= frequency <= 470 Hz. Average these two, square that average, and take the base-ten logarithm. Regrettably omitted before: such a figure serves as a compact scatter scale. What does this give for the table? 1.65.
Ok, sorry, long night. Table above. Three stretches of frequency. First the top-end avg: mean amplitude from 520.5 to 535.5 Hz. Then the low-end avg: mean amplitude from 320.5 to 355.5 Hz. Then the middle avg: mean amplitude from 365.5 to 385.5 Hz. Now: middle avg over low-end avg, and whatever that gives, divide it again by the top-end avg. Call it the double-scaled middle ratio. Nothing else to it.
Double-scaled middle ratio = 0.0090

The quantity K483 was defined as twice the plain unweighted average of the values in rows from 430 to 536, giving 245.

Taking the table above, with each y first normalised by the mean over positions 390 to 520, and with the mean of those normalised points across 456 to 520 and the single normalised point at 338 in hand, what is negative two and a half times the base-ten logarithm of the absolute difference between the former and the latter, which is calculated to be 1.74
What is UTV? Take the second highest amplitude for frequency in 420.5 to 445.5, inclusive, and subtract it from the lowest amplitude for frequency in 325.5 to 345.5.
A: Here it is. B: 19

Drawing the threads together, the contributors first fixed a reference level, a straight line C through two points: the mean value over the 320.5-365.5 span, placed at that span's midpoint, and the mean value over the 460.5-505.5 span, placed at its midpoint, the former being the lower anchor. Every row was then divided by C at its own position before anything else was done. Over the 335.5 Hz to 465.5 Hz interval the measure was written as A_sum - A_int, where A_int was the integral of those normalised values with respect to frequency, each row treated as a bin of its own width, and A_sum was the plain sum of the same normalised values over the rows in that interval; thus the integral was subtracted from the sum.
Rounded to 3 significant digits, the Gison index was -102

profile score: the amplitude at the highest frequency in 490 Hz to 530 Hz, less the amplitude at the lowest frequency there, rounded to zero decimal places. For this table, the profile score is -20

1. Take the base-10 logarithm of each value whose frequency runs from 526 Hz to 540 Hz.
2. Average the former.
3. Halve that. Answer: 1.01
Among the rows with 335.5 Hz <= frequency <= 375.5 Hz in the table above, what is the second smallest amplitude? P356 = 150.1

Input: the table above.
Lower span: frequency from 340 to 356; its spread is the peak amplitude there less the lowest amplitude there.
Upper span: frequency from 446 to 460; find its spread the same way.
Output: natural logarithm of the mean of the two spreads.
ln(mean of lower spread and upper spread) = 1.83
